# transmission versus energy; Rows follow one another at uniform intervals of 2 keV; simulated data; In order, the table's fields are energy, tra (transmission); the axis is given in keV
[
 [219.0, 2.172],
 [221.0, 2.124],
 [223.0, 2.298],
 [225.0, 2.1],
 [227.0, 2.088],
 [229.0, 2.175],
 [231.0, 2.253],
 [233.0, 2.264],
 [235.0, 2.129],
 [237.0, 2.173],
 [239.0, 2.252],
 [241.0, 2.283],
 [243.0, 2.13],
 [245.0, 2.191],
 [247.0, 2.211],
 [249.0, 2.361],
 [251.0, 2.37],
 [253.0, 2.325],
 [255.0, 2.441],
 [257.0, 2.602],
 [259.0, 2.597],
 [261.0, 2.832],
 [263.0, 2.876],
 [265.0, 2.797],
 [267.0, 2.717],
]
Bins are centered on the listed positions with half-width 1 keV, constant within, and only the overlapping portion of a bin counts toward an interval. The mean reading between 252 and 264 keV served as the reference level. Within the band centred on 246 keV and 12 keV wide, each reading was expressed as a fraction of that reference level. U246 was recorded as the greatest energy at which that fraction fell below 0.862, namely 247.0 keV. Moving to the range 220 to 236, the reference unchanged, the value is 235.0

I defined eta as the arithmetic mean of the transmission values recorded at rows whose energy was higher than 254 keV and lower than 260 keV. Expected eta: 2.55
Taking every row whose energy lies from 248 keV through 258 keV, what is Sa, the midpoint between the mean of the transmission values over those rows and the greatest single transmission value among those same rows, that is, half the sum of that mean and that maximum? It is 2.51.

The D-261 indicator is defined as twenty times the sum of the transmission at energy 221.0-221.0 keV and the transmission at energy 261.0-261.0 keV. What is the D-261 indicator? 99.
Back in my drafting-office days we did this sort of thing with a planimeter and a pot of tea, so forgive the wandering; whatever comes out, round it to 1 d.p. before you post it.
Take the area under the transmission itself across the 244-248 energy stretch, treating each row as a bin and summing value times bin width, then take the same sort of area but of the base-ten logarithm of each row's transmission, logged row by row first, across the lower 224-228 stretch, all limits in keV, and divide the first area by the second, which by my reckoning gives 6.9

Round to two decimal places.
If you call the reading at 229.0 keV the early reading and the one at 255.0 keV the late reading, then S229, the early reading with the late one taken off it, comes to -0.27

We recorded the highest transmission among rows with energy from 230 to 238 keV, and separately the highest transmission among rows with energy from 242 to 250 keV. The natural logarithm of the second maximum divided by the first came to 0.04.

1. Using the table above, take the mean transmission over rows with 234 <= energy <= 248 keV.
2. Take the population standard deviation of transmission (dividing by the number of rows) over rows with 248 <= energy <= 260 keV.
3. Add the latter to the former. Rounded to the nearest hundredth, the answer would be 2.31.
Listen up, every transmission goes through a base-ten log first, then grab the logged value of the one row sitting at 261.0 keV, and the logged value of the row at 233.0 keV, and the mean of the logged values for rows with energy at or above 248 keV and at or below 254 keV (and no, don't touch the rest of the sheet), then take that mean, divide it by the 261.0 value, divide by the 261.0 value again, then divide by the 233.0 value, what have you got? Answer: 5.1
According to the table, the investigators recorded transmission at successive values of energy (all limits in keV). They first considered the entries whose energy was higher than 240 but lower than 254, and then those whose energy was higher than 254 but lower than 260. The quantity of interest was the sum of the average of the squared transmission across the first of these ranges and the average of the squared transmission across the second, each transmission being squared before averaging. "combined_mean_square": 11.6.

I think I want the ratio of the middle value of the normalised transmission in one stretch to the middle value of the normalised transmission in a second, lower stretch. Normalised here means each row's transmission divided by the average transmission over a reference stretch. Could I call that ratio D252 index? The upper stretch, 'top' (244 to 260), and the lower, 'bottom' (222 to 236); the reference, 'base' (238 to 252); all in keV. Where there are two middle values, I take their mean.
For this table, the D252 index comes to 1.09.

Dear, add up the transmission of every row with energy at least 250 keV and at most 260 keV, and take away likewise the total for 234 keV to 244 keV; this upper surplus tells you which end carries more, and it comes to 1.4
